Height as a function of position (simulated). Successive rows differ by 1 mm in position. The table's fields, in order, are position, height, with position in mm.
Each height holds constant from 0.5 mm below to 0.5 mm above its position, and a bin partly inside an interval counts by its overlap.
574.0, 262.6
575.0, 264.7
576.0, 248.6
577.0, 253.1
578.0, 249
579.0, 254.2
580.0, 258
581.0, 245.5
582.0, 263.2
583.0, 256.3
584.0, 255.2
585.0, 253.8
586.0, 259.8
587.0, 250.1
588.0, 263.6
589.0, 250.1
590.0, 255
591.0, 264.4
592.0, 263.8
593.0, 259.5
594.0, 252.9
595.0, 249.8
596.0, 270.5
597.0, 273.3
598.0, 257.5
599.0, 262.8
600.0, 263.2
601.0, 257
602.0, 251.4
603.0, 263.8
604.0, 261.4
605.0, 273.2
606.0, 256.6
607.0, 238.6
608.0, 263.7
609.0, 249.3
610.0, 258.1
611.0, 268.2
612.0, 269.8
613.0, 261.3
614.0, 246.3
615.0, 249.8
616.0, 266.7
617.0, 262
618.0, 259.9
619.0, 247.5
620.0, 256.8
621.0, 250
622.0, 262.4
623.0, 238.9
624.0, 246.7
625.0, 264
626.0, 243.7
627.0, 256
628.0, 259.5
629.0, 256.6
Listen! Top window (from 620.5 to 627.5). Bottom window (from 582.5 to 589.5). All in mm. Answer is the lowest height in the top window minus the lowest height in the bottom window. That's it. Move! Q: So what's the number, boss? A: -11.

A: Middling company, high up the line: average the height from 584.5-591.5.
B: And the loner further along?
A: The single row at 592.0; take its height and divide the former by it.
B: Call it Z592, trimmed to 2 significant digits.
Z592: 0.97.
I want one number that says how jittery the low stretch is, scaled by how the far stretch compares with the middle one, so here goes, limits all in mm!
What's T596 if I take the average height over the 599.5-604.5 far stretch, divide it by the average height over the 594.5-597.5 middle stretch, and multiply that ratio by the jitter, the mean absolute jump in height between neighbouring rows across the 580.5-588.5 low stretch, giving 7.9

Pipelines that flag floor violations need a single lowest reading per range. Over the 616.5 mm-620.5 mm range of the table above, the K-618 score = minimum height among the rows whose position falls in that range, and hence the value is 247.5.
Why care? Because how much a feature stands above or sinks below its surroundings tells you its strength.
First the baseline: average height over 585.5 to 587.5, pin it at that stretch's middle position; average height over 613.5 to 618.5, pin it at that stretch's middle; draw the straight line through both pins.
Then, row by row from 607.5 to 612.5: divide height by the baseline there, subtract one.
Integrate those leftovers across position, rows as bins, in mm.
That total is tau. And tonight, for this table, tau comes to 0.10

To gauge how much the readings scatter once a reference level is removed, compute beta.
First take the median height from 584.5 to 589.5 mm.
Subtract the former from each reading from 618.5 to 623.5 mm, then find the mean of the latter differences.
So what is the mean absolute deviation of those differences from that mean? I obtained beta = 6.8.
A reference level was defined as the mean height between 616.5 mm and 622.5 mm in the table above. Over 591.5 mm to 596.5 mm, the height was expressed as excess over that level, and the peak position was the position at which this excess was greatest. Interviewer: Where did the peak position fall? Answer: 596.0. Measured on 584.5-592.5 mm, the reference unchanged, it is 591.0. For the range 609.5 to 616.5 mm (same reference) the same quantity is 612.0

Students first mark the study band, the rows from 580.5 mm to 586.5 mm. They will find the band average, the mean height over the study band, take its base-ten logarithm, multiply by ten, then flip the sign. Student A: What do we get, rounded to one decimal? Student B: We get -24.1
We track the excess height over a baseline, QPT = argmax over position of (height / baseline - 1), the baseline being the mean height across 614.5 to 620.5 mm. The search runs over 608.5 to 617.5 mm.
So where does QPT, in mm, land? 612.0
